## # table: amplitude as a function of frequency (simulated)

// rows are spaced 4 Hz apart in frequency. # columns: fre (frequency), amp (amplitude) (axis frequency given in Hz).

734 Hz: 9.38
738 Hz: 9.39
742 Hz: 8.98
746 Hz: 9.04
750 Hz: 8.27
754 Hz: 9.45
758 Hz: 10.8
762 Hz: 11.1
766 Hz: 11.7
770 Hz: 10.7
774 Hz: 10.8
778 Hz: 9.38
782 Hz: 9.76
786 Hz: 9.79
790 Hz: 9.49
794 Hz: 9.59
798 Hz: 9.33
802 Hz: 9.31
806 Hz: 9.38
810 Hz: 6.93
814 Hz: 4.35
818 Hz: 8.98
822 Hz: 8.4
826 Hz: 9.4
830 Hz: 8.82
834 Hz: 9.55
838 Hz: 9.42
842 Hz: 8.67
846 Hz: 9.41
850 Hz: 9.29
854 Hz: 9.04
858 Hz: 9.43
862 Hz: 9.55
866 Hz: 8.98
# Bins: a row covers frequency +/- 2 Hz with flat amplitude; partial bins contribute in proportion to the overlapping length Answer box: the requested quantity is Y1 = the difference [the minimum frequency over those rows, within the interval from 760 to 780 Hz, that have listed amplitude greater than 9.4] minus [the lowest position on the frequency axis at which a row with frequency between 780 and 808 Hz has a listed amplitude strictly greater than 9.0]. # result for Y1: -20 Hz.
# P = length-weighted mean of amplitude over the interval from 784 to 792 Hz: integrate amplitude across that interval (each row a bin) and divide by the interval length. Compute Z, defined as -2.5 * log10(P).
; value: -2.46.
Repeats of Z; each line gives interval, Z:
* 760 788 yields -2.55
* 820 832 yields -2.37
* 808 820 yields -2.07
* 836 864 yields -2.42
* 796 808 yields -2.43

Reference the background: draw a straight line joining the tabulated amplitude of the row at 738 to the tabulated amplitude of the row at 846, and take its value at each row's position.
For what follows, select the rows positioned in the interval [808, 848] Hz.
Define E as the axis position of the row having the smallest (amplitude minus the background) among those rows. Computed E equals 814 Hz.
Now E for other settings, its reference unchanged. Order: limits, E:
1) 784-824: 814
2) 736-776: 750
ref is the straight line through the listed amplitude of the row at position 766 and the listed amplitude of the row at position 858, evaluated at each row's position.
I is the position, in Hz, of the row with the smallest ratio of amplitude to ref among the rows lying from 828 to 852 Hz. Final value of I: 830 Hz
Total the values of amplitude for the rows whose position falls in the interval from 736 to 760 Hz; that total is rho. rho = 55.9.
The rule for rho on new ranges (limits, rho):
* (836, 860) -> 55.3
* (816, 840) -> 54.6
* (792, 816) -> 48.9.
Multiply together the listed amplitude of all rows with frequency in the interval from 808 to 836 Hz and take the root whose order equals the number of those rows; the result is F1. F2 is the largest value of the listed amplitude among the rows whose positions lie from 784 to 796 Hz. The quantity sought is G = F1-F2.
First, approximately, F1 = 7.8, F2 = 9.79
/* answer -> -2.0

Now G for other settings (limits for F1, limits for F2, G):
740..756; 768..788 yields -1.9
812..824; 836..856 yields -2.5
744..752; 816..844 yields -0.9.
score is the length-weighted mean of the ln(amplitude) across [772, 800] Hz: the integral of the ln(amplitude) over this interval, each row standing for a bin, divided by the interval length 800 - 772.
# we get 2.27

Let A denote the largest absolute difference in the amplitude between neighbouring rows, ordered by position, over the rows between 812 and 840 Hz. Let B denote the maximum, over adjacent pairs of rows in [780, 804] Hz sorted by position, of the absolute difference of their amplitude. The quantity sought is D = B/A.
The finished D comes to 0.1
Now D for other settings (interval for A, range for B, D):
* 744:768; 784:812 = 1.8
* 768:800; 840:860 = 0.5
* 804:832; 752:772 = 0.3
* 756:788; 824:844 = 0.5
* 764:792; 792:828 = 3.3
